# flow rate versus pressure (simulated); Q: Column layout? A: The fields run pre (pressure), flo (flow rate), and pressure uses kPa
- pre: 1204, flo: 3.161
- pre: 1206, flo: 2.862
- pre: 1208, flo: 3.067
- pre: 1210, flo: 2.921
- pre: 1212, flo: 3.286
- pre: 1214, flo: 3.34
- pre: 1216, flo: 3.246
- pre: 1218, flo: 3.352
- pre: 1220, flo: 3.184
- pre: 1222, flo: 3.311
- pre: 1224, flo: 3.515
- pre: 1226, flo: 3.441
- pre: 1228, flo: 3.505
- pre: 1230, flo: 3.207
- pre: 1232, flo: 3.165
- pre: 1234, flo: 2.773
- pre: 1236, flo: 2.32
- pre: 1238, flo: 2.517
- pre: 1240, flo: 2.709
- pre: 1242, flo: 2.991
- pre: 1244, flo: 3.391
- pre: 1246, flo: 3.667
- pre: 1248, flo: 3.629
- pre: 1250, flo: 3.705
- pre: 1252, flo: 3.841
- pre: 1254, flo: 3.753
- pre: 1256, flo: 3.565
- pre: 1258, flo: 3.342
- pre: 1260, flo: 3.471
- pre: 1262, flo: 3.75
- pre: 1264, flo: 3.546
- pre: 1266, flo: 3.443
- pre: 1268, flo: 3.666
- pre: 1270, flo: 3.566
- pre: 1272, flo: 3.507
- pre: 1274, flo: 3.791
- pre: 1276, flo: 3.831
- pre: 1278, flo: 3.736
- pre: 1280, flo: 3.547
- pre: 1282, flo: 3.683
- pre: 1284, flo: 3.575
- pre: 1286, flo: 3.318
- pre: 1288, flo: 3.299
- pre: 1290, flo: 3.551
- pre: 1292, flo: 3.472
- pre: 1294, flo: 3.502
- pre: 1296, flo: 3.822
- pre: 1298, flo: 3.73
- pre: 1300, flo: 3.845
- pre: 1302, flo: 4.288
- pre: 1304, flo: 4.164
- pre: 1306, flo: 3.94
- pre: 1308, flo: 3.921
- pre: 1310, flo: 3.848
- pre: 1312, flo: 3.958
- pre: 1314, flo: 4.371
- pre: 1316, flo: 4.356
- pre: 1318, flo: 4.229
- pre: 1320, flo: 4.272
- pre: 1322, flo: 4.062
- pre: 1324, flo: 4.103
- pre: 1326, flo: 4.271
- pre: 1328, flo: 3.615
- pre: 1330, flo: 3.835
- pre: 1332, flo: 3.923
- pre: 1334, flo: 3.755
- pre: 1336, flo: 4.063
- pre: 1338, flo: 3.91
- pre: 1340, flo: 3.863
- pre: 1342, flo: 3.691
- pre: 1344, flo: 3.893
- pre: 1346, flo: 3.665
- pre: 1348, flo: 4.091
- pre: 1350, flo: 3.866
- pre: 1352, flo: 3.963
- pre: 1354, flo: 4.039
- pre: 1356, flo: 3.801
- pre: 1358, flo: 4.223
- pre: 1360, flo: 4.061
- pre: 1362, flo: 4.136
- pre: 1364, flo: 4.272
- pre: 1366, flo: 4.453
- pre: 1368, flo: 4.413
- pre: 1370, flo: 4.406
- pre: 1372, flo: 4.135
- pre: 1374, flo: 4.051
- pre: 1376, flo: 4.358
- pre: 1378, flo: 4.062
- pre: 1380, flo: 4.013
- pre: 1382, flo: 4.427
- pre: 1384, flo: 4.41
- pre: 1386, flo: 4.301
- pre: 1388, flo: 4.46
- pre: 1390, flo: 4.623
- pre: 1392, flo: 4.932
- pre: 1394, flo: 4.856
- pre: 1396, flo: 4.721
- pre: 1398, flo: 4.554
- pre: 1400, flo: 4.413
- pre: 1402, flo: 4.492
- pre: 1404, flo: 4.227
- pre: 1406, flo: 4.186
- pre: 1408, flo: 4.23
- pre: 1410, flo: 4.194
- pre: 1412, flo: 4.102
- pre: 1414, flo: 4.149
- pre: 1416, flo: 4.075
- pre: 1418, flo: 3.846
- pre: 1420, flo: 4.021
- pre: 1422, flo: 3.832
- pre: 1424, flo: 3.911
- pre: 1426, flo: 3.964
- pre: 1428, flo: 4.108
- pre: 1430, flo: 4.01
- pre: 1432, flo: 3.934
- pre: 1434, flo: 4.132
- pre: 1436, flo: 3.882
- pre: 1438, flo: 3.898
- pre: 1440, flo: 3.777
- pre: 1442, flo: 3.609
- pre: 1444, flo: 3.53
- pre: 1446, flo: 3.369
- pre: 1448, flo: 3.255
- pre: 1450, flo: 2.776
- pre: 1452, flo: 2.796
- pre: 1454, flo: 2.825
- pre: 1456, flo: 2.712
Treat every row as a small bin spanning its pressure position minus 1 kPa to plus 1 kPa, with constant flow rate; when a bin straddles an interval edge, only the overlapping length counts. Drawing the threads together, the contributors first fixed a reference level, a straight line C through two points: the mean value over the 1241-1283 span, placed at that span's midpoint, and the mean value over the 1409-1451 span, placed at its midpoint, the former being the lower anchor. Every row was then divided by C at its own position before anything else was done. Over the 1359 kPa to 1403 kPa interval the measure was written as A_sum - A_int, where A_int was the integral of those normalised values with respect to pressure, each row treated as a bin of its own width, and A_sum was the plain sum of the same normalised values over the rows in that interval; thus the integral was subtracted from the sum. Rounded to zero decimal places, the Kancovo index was -26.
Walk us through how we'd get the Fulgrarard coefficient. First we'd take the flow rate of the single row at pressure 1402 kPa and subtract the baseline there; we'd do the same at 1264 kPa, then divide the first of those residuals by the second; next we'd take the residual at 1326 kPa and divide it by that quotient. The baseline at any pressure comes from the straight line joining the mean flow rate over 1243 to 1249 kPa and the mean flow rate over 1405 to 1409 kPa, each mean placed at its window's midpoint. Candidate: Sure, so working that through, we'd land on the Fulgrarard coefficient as -0.1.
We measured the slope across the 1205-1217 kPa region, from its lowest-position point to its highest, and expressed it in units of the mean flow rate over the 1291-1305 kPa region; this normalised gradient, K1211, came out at 0.010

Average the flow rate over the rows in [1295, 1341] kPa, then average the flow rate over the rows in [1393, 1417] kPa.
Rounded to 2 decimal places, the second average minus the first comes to 0.34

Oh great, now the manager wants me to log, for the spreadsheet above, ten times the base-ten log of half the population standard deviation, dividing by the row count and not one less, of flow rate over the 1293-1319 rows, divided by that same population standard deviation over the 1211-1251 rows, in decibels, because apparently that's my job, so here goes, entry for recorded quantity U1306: -4.6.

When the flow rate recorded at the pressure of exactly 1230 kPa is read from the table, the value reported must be 3.207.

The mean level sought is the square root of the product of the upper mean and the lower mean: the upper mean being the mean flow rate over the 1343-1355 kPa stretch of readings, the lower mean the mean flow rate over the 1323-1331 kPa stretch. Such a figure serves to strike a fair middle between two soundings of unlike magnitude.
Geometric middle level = 3.9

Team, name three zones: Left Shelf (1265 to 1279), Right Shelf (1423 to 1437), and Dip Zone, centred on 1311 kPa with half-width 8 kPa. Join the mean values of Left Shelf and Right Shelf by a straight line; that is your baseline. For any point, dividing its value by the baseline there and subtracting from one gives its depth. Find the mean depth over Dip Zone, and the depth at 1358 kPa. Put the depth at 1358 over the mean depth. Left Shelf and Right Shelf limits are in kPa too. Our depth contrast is 1.0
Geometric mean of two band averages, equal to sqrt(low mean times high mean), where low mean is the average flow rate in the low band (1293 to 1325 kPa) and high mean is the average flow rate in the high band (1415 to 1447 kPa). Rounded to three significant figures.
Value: 3.95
